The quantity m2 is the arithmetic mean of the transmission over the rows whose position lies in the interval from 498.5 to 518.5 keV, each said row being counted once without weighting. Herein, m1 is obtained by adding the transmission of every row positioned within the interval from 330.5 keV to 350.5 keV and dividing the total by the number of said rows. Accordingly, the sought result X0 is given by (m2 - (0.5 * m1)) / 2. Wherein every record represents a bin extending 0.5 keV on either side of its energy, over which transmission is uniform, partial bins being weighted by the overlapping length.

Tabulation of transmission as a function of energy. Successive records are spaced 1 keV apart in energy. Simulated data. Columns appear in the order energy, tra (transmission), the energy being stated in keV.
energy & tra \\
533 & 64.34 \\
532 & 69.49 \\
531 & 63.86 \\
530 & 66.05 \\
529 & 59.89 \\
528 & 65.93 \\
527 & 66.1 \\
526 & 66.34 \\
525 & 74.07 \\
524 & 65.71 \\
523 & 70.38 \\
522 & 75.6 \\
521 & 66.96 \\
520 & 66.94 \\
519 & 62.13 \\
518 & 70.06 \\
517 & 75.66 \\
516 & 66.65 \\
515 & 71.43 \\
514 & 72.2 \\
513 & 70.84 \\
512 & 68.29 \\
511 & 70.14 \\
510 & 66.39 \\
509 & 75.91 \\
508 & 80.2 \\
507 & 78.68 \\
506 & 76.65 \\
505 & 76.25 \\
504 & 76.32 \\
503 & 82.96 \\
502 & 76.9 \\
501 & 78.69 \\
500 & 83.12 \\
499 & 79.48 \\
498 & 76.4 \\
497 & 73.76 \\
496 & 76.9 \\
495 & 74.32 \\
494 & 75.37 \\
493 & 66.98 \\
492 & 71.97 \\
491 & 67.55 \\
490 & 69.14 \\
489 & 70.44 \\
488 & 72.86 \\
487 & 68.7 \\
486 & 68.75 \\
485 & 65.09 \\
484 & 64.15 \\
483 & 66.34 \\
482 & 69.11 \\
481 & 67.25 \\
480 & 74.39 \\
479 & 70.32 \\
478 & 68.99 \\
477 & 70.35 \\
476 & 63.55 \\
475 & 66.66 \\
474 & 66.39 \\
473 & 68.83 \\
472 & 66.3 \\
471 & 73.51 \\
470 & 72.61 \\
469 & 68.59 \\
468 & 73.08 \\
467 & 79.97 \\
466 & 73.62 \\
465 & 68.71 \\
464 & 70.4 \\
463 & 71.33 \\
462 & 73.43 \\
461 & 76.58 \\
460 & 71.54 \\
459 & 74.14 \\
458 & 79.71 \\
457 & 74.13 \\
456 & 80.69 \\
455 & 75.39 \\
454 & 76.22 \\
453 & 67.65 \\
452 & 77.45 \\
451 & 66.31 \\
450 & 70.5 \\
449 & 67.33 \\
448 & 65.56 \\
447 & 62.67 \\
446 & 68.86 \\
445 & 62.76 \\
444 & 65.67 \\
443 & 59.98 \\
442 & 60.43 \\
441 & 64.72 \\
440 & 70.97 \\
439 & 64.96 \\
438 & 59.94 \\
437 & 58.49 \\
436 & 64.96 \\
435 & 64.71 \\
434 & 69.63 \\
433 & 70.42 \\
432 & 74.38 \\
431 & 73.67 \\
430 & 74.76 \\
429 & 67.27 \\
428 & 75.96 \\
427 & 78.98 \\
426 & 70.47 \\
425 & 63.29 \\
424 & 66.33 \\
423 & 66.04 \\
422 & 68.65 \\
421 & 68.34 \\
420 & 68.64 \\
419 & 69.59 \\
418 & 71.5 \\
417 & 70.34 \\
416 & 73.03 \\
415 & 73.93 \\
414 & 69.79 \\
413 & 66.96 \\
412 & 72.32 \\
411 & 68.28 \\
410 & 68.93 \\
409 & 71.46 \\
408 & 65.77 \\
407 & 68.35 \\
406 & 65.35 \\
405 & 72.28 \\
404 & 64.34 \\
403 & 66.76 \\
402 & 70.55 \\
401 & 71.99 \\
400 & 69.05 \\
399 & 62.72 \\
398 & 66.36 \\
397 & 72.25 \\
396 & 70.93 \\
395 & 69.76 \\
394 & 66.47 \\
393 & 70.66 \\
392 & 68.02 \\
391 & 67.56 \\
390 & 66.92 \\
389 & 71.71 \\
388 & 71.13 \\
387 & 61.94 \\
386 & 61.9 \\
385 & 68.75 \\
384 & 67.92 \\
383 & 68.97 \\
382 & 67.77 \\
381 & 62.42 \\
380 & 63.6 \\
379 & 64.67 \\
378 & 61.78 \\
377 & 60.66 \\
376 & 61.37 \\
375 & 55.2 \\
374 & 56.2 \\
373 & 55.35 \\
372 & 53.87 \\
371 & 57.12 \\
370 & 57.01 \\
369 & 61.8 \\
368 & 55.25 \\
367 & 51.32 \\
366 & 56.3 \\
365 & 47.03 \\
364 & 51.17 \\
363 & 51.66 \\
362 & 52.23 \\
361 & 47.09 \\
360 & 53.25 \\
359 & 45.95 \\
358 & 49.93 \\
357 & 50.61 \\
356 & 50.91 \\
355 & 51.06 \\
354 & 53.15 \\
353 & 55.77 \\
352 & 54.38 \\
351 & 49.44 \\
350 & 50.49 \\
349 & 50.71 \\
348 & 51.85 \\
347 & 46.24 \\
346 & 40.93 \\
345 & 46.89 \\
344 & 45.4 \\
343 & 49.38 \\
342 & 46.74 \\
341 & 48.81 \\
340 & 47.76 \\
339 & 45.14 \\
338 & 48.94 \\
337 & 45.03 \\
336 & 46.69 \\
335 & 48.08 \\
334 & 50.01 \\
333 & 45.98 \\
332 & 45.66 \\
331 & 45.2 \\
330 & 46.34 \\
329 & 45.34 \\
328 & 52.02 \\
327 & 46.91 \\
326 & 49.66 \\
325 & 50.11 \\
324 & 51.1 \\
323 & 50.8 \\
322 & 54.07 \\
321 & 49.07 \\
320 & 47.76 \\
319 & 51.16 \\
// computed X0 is 26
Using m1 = 47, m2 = 75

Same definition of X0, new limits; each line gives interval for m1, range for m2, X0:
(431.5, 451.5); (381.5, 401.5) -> 18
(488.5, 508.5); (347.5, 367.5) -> 7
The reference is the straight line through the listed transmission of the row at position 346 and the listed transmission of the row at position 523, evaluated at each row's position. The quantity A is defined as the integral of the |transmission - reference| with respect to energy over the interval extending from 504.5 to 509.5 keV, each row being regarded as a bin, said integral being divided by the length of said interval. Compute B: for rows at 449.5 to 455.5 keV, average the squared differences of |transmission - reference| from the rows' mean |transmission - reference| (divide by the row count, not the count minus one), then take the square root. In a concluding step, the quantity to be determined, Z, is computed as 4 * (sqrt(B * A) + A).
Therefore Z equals 65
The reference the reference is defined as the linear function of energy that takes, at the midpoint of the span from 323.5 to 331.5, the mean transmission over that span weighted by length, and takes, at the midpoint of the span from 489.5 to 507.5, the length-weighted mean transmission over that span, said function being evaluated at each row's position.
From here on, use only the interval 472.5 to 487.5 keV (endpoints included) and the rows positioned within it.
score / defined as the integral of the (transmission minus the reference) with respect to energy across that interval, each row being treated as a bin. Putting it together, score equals -71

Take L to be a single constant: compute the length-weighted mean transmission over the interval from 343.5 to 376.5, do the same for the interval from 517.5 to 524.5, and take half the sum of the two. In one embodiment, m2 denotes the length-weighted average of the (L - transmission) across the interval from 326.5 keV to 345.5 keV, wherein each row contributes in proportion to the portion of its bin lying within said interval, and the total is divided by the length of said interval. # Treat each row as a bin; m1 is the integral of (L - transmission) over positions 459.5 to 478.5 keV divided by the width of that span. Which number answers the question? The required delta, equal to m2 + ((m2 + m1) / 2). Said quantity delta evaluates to 14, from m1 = -11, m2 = 13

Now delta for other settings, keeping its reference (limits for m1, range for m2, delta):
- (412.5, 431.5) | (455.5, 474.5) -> -24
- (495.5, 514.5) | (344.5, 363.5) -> 7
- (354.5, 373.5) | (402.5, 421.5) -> -10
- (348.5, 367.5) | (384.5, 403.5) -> -8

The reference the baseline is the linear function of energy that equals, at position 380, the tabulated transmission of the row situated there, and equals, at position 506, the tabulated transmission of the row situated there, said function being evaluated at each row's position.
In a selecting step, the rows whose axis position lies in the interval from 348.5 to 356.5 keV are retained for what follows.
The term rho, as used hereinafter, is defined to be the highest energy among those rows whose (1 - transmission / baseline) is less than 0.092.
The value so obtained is 353 keV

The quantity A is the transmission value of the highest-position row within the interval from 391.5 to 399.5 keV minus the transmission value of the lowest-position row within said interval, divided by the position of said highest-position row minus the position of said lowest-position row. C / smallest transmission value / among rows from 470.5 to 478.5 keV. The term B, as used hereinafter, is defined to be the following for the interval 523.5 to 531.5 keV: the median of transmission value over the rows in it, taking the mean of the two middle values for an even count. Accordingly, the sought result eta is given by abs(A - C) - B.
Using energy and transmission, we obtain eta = -1.7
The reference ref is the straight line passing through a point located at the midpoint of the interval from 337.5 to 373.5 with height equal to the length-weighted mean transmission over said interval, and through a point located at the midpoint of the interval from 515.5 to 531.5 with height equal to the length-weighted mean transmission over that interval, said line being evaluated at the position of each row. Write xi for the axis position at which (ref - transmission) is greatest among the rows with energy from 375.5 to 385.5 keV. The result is 377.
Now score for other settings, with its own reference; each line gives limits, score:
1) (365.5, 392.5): 149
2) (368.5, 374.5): 9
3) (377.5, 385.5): 70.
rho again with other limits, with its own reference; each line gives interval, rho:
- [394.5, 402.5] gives 402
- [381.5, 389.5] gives 389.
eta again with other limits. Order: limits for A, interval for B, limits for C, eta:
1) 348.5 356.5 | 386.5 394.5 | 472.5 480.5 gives -4.3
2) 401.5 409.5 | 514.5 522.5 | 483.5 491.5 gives -4.5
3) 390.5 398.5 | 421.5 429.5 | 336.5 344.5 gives -22.8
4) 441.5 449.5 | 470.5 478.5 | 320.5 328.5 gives -21.8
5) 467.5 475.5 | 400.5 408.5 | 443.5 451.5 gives -4.0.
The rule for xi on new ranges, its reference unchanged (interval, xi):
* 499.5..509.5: 509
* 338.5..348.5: 346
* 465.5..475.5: 474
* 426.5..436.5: 435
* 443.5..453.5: 447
